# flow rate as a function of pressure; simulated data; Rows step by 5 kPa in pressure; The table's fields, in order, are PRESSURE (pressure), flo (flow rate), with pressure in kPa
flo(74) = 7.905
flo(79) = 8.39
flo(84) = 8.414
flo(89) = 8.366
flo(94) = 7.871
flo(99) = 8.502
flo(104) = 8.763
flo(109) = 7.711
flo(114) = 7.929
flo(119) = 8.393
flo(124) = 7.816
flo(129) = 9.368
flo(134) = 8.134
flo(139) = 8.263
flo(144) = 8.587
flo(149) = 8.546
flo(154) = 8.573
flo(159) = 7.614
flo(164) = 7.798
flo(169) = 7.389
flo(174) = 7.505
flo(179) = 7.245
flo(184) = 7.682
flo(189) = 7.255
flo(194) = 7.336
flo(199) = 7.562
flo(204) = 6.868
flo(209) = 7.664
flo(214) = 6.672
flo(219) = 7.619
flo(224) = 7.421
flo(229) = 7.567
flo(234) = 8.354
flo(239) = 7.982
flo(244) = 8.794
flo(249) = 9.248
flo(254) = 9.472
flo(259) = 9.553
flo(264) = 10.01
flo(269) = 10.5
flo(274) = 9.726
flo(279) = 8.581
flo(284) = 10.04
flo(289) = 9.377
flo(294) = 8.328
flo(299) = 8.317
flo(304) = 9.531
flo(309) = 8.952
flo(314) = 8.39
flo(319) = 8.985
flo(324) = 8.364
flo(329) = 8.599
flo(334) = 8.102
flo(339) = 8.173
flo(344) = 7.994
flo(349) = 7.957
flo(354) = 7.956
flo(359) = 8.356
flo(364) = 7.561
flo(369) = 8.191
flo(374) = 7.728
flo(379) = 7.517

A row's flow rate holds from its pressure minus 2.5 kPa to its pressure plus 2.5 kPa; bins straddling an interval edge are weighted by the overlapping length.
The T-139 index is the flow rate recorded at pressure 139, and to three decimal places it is 8.263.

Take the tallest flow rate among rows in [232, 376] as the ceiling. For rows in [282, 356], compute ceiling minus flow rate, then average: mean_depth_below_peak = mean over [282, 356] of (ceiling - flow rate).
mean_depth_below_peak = 1.90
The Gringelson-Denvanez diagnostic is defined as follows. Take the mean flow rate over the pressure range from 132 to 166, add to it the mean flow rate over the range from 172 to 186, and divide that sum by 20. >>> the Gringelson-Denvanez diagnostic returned 0.78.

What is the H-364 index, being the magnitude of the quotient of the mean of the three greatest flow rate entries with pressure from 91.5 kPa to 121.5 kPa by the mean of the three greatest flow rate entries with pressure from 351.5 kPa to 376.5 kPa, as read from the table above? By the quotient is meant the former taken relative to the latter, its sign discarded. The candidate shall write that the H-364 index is 1.05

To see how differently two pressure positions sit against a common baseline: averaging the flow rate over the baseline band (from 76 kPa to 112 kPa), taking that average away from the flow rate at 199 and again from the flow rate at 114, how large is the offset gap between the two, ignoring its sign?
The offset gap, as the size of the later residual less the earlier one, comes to 0.37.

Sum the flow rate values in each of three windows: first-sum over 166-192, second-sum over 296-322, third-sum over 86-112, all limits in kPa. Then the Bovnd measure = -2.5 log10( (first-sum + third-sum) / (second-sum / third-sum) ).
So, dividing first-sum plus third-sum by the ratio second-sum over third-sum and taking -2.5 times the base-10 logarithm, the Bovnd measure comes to -4.66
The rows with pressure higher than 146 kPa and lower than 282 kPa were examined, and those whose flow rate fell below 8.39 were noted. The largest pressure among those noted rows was 239 kPa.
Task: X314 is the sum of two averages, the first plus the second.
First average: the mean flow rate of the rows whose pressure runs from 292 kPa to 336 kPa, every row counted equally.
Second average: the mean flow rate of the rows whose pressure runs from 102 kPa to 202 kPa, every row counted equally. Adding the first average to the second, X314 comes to 16.6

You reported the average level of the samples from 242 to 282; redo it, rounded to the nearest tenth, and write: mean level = 9.5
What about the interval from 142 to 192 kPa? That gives 7.8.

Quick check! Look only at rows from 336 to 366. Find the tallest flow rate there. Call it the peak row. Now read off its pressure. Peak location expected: 359 kPa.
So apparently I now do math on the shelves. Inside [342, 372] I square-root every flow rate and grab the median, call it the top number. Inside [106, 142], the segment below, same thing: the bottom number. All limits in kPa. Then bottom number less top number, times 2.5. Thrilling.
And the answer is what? 0.1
